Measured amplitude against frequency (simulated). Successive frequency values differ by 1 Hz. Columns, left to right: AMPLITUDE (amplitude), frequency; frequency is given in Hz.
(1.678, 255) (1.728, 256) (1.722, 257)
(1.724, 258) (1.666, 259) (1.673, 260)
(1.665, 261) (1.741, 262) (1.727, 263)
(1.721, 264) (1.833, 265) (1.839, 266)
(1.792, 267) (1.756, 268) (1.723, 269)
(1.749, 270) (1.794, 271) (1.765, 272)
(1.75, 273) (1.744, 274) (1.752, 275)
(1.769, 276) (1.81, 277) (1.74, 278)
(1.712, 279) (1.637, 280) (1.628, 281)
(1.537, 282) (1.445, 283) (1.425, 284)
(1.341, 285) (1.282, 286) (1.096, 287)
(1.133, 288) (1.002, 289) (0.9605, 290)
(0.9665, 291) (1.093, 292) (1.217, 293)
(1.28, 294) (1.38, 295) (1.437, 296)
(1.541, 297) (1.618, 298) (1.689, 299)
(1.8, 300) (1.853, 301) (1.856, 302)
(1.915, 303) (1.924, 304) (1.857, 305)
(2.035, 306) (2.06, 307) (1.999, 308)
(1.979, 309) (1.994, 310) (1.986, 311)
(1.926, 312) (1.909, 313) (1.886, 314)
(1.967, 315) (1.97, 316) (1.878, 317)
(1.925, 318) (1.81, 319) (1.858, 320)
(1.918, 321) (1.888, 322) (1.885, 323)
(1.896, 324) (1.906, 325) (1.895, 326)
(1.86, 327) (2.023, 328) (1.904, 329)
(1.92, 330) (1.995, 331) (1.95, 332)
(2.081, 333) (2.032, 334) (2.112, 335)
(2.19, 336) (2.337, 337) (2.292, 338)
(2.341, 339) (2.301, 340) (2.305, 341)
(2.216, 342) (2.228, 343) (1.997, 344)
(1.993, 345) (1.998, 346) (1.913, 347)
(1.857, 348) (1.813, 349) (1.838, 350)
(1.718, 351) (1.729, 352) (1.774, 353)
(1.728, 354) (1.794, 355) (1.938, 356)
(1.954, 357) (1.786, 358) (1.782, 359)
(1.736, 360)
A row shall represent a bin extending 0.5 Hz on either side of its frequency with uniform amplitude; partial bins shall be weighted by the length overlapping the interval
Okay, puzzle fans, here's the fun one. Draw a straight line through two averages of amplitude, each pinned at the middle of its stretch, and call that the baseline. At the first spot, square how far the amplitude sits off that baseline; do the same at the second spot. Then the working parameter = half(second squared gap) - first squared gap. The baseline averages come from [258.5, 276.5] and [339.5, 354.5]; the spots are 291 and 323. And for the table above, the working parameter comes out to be -0.7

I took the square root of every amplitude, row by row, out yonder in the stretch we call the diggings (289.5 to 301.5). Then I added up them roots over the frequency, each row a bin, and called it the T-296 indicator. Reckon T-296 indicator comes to 14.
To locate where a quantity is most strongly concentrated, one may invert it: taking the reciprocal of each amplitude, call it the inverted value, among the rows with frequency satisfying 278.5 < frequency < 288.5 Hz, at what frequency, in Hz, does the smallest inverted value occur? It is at 279 Hz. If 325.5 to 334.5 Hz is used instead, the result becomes 333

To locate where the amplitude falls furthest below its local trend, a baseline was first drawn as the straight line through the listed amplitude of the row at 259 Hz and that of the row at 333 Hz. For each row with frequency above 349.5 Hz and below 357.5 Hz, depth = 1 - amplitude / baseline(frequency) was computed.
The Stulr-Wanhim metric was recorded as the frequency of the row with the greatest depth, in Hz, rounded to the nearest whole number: 354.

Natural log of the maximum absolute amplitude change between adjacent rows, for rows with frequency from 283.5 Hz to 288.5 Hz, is -1.68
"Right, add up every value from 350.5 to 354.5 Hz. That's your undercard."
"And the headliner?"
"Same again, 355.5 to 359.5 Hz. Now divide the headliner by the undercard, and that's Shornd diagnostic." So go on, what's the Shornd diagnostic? 1.07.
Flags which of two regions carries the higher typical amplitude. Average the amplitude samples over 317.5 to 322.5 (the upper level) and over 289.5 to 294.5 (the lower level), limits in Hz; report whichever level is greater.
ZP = 1.9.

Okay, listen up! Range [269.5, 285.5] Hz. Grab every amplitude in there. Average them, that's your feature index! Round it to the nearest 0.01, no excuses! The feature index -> 1.66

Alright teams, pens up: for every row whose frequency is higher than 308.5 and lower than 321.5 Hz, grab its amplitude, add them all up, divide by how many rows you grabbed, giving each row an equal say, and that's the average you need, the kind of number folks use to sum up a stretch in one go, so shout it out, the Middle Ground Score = 1.9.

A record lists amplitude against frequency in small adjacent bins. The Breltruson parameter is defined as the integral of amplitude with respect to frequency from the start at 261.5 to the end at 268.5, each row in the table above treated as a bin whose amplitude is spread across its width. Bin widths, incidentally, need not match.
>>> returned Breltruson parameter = 12.4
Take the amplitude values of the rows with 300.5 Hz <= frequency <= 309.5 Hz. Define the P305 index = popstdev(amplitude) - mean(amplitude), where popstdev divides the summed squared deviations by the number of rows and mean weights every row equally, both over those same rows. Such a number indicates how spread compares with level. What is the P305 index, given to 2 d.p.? -1.87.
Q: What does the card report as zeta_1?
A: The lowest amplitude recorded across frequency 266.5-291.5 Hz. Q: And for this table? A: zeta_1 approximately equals 0.9605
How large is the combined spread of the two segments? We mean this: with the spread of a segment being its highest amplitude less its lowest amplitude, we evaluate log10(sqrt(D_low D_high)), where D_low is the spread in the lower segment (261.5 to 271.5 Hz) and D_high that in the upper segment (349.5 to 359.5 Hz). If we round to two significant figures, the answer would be -0.78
